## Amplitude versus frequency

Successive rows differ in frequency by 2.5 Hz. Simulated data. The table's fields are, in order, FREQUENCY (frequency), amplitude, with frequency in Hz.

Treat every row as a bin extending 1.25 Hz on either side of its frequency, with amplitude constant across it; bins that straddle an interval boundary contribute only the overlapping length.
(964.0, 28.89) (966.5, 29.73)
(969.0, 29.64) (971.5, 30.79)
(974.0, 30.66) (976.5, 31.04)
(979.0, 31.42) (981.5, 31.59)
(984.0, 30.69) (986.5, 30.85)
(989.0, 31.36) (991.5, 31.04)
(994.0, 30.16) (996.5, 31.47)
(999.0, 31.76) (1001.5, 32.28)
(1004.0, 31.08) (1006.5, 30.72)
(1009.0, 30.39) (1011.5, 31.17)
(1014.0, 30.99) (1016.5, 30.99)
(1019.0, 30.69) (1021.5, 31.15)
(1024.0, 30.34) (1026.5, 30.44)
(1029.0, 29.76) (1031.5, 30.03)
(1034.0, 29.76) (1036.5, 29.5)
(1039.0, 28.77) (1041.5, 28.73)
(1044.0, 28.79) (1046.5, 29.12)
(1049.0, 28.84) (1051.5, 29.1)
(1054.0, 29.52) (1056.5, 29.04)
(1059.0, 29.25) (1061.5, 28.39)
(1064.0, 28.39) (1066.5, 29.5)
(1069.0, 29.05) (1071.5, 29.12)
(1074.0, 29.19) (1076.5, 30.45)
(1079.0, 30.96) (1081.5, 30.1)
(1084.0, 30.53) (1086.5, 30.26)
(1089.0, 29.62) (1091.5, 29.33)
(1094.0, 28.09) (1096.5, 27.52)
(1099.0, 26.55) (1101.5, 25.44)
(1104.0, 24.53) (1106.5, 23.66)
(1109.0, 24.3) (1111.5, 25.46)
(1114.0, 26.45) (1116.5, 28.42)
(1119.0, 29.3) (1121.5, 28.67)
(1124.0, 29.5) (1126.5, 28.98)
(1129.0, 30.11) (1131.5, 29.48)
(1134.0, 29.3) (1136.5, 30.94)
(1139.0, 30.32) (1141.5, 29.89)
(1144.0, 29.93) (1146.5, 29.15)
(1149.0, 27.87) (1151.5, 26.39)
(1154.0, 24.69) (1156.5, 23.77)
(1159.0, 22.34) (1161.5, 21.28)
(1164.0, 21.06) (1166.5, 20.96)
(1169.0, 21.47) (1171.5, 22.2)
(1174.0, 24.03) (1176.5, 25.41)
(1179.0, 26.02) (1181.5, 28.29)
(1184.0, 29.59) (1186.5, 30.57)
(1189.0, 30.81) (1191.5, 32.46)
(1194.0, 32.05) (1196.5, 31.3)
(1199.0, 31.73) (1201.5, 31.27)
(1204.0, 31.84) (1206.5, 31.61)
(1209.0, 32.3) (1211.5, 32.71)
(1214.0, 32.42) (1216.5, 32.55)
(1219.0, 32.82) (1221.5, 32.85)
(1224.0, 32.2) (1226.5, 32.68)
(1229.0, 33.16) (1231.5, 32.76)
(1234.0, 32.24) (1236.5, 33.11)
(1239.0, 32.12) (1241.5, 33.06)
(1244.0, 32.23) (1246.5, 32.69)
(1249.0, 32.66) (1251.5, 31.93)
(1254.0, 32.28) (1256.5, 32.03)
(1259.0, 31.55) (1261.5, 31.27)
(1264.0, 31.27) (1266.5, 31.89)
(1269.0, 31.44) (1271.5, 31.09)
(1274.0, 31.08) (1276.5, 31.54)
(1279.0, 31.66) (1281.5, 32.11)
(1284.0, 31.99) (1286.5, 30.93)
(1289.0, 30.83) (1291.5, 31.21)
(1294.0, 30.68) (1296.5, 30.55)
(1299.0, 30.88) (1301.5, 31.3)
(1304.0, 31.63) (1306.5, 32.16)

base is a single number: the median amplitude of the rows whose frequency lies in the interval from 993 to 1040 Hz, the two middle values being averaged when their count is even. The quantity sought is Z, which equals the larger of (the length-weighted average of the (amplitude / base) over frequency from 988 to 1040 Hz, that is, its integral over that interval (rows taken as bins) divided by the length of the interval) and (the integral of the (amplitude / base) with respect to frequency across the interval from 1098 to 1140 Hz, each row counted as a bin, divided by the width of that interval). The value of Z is 1.00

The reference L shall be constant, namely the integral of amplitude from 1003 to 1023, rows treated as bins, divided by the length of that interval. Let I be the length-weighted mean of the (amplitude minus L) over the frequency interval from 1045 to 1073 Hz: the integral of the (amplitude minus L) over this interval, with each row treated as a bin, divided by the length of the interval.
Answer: -1.9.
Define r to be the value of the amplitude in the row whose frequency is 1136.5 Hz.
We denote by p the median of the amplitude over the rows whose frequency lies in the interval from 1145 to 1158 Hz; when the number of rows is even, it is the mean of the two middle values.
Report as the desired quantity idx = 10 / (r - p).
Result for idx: 2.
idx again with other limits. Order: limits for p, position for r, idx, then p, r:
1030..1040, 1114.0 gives -3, 30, 26.45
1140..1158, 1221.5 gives 2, 28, 32.85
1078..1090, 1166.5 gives -1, 30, 20.96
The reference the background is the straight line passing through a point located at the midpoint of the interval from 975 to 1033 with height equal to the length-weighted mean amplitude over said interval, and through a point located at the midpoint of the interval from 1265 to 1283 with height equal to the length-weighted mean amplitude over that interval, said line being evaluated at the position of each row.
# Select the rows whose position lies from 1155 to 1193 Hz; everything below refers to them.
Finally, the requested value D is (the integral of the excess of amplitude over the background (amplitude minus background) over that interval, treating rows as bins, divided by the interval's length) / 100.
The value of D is -0.06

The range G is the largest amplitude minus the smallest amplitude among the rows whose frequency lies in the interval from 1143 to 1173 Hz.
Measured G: 9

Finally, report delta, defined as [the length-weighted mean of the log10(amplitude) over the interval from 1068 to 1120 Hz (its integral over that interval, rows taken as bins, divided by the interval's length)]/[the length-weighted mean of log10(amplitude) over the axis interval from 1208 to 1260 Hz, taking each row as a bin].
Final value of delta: 0.96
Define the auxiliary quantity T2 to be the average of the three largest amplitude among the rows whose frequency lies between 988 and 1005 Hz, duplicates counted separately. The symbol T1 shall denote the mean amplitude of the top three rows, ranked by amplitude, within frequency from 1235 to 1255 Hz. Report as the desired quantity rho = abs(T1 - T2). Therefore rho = 1.1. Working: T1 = 33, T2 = 31.8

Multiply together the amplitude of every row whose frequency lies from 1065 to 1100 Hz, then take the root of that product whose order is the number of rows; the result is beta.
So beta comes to 29.3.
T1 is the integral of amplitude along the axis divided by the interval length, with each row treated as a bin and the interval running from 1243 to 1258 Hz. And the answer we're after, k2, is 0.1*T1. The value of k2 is 3.2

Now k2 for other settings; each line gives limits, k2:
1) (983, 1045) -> 3.1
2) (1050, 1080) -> 2.9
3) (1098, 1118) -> 2.6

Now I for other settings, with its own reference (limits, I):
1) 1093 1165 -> -3.9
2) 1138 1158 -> -3.2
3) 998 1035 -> -0.1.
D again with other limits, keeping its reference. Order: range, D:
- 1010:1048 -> -0.01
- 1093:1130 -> -0.04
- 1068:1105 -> -0.02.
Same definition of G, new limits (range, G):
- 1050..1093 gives 3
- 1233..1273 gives 2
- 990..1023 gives 2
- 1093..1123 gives 6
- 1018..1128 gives 7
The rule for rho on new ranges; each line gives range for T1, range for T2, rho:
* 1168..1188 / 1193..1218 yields 3.1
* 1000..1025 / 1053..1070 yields 2.1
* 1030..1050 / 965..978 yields 1.1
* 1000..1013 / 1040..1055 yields 2.3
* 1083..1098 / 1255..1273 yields 1.7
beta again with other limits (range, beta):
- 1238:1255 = 32.4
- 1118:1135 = 29.3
